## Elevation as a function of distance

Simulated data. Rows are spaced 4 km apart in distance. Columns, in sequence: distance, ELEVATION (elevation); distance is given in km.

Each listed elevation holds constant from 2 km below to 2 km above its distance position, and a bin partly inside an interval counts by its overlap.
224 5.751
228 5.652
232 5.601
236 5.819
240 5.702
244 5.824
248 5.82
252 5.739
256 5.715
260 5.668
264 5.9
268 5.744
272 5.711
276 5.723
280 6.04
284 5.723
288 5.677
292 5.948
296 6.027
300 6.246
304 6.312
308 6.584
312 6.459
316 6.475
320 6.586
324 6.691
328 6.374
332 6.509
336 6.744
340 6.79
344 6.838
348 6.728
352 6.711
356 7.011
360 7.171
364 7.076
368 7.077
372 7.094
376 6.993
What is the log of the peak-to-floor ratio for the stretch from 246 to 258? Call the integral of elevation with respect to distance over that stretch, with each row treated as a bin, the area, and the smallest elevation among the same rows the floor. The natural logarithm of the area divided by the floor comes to 2.49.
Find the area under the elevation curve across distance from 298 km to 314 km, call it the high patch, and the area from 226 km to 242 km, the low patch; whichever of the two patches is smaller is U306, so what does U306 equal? 91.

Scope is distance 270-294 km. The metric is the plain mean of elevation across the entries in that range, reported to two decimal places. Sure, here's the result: 5.80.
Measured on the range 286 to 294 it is 5.81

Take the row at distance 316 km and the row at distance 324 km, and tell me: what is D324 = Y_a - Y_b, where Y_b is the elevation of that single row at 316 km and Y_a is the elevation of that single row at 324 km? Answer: 0.22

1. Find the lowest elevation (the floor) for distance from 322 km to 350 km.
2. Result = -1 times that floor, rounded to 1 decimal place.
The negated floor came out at -6.4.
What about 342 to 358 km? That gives -6.7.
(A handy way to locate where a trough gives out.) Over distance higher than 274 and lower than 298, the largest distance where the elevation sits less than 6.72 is 296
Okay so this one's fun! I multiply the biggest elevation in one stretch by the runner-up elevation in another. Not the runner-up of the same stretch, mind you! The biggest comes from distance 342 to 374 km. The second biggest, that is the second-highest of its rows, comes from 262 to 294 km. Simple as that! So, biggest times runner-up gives 42.7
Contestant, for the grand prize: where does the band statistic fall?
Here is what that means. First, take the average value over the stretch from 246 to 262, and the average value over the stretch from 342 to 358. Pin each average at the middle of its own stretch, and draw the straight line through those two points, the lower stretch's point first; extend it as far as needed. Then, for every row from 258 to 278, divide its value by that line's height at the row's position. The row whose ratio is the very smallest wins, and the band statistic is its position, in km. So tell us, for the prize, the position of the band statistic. 276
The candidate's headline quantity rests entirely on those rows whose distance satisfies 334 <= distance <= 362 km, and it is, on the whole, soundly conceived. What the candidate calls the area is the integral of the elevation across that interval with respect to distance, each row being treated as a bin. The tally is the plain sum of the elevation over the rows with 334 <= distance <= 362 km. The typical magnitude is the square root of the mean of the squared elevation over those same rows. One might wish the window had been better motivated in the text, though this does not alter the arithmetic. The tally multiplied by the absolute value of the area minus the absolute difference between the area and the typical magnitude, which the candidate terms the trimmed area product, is 329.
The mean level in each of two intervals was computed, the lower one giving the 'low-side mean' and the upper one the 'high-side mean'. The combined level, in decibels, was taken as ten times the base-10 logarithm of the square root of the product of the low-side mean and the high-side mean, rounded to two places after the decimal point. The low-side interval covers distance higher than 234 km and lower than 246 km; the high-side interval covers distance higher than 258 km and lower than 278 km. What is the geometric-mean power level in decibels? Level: 7.61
